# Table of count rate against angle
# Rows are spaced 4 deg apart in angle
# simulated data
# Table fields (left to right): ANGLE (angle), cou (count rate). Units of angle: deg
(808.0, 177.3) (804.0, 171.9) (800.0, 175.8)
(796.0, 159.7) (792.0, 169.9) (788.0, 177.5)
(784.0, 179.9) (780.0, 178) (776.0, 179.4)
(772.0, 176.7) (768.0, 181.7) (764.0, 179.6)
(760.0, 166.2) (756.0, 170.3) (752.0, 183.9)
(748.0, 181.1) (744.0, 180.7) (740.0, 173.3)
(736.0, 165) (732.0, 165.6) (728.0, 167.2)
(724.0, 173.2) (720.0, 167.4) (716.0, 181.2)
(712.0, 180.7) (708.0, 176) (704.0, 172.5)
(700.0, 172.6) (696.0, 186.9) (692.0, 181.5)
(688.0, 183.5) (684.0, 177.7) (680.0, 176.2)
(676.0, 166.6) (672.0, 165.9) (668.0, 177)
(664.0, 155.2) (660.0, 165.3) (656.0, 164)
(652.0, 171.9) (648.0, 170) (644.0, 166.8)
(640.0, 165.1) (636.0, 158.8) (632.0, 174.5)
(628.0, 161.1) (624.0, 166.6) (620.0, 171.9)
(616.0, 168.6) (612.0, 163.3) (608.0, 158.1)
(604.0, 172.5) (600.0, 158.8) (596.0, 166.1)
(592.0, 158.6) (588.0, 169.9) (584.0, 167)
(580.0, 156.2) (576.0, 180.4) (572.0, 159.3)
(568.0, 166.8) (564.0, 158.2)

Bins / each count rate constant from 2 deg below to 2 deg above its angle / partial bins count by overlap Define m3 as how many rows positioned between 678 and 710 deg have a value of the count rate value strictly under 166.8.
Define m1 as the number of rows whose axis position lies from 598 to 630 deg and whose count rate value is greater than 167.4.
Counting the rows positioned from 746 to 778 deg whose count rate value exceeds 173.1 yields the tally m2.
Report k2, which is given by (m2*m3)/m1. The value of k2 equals 0.00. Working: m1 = 3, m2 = 6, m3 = 0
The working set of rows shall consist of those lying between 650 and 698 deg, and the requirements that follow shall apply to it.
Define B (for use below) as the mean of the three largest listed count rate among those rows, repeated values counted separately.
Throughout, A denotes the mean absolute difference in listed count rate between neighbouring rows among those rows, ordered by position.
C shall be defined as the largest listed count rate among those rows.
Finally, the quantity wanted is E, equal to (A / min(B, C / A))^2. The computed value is 0.07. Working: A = 7.0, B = 184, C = 186.9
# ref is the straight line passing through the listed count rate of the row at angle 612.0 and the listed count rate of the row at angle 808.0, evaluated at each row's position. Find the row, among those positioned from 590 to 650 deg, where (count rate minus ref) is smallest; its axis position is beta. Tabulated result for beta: 636.0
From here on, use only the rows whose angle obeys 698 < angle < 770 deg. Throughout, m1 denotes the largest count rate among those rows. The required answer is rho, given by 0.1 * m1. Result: 18.4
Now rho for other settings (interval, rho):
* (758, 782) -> 18.2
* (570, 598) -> 18.0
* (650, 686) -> 17.8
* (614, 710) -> 18.7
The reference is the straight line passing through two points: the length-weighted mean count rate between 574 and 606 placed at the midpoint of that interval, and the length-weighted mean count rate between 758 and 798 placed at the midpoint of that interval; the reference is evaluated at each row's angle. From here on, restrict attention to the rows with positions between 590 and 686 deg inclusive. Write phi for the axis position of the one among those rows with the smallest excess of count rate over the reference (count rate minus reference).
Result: 664.0 deg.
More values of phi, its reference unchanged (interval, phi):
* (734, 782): 736.0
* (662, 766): 664.0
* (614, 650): 636.0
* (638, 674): 664.0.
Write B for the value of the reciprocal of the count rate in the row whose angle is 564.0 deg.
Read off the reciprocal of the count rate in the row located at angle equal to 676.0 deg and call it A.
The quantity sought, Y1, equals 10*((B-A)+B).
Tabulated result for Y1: 0.066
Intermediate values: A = 0.0060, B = 0.0063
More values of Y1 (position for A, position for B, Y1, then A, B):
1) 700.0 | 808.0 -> 0.055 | 0.0058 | 0.0056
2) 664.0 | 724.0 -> 0.051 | 0.0064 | 0.0058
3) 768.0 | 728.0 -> 0.065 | 0.0055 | 0.0060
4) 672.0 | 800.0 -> 0.053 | 0.0060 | 0.0057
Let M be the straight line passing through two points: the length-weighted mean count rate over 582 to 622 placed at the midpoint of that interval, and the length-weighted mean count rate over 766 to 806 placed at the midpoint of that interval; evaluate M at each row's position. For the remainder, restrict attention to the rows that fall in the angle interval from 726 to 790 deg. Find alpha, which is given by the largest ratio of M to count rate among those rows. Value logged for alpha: 1.05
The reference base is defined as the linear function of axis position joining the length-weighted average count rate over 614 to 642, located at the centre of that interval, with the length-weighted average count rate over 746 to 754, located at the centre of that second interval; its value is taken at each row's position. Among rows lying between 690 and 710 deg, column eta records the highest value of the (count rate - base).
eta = 11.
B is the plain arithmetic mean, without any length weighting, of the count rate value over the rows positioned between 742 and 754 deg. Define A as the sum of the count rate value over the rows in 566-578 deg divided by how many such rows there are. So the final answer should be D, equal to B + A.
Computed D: 351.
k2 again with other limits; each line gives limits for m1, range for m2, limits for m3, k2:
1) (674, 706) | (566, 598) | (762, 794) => 0.00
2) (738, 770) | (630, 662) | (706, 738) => 0.29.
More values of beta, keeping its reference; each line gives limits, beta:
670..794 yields 760.0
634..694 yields 664.0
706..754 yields 736.0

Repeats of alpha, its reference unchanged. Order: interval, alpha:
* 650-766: 1.09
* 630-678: 1.09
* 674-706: 1.02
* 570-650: 1.05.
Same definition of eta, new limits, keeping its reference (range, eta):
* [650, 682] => 5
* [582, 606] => 9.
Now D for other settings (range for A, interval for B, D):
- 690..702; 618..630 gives 347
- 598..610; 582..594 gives 328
